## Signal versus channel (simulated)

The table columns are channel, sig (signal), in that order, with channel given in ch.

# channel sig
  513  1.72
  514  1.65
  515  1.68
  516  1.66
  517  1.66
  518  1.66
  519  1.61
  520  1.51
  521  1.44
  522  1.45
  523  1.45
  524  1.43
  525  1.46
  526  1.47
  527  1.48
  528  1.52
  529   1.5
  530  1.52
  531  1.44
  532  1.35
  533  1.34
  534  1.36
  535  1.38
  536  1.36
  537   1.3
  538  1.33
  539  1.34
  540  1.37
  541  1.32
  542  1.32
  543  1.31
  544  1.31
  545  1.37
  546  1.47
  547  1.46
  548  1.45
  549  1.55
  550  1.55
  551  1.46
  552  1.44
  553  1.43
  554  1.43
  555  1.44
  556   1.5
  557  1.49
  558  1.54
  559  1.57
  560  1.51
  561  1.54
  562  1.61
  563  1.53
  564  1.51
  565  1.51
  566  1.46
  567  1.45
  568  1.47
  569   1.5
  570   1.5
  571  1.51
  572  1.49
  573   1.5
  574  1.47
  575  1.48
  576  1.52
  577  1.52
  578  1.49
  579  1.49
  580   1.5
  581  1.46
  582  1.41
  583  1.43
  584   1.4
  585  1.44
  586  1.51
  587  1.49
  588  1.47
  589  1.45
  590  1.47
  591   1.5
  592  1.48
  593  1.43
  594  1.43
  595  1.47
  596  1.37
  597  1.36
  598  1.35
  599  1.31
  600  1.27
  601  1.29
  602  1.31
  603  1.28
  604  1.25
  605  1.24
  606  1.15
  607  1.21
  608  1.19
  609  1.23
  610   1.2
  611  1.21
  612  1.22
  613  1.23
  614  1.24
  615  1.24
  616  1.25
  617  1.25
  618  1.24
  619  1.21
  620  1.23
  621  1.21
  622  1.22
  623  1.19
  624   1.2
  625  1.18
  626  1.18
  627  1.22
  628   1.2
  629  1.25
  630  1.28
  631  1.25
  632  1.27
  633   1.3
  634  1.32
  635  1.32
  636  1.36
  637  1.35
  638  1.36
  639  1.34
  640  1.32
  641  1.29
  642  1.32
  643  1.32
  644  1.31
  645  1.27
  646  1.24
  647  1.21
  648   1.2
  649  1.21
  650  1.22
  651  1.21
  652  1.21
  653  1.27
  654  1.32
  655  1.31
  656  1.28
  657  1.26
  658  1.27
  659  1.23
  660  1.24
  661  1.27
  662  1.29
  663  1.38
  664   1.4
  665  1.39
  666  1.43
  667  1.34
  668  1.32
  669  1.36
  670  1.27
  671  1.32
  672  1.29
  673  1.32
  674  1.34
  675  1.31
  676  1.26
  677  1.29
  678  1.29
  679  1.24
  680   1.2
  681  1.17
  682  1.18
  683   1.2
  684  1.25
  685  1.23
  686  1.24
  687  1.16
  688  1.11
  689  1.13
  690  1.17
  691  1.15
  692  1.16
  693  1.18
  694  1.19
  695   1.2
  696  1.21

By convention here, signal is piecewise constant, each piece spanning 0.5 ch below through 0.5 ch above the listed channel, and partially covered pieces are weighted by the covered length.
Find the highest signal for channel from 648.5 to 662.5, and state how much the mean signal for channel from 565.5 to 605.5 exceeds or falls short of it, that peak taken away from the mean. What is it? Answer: 0.11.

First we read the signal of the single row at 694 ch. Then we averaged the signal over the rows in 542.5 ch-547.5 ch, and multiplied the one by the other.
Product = 1.65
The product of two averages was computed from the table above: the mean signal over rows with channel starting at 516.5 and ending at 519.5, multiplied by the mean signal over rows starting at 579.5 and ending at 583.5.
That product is 2.38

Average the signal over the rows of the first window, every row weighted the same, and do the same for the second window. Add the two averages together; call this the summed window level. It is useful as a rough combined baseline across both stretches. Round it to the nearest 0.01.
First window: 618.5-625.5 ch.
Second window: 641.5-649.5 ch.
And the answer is 2.47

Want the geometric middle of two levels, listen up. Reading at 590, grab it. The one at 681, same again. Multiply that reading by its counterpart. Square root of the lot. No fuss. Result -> 1.31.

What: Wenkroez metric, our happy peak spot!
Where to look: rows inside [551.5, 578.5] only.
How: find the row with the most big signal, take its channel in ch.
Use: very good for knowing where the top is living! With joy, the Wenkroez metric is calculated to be 562 ch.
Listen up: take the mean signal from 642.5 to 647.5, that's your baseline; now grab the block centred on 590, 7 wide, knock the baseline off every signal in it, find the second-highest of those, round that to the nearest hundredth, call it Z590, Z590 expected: 0.22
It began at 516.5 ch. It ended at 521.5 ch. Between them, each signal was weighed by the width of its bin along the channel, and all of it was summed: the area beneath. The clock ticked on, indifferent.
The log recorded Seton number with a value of 7.9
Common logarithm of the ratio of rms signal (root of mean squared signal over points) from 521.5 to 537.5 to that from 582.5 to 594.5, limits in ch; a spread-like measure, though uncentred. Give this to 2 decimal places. -0.01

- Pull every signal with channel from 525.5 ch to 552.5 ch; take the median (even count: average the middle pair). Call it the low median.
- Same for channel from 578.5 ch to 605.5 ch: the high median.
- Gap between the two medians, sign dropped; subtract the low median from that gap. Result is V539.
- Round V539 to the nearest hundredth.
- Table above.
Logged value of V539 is -1.33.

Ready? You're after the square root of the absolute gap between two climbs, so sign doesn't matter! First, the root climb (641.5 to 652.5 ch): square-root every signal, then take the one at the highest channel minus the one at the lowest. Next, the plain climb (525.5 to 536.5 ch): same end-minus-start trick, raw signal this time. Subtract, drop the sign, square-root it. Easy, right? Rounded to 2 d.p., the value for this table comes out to 0.25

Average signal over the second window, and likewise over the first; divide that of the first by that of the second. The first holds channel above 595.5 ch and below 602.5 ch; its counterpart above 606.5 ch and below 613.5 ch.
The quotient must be 1.09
